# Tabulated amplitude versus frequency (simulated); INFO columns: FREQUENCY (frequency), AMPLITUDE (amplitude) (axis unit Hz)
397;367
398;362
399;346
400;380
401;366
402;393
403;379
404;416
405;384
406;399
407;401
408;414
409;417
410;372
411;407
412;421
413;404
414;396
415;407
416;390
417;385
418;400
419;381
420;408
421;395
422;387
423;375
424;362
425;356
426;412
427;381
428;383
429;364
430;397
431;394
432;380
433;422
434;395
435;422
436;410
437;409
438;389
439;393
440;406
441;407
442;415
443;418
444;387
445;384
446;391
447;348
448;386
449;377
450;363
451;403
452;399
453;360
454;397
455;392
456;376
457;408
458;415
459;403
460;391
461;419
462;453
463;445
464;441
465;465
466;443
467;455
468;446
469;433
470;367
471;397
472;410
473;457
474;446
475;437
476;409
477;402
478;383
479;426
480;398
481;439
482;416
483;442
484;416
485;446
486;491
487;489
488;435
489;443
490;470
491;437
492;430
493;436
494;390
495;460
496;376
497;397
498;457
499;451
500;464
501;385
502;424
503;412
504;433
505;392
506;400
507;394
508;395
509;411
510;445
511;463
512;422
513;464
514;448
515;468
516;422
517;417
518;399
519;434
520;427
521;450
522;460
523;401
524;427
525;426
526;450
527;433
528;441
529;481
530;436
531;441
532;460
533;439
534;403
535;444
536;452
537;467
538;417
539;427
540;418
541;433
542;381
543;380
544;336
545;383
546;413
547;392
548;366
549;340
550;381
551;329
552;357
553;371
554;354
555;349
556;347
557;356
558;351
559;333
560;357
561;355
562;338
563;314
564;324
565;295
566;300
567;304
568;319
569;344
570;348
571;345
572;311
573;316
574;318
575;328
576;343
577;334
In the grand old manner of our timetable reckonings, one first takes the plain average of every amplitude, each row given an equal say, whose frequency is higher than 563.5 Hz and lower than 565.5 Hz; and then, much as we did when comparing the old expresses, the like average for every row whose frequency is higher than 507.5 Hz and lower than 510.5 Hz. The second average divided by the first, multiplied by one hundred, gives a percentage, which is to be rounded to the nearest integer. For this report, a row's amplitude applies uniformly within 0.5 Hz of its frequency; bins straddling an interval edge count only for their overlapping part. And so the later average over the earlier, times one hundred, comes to 135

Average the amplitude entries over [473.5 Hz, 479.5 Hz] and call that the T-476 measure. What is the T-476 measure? 417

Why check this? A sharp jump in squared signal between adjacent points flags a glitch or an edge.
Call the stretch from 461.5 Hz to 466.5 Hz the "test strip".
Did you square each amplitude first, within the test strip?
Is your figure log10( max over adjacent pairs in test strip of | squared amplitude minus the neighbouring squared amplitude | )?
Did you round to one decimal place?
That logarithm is 4.3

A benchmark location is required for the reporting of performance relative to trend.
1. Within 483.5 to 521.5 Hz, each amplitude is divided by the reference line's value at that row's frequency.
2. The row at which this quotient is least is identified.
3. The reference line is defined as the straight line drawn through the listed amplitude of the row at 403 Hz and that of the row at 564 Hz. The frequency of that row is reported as 496 Hz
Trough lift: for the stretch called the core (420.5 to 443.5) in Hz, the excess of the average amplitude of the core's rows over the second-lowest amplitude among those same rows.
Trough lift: 32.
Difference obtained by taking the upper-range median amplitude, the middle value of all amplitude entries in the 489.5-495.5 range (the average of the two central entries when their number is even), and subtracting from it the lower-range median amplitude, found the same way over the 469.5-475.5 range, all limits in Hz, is 13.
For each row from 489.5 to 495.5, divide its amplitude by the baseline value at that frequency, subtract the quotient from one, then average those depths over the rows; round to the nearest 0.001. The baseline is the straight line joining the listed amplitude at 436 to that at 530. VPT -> -0.027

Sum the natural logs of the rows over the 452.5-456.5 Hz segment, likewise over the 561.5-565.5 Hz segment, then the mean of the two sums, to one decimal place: 23.4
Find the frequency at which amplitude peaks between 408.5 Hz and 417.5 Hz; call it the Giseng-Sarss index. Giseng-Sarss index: 412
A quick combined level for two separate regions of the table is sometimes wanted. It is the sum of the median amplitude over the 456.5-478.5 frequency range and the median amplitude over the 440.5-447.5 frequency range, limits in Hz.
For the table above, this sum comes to 817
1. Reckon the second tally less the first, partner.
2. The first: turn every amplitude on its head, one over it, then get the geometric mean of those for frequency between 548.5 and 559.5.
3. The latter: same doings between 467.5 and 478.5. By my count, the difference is -0.0004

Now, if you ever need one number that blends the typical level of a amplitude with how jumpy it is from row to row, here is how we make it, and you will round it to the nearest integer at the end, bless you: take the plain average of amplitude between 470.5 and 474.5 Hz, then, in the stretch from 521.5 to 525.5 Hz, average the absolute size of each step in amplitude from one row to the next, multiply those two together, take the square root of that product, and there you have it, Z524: 111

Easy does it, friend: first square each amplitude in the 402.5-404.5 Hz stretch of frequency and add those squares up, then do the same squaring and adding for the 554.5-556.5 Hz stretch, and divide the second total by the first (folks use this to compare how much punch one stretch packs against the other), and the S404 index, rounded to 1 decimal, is 0.8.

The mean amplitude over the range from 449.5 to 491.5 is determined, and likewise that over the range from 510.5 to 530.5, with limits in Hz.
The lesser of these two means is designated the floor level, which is 423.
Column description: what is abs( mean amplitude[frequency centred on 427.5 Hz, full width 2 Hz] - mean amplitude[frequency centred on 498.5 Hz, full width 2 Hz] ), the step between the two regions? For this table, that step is 72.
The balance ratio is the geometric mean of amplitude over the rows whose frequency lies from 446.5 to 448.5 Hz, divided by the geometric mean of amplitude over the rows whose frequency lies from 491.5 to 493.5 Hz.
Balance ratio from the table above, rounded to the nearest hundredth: 0.85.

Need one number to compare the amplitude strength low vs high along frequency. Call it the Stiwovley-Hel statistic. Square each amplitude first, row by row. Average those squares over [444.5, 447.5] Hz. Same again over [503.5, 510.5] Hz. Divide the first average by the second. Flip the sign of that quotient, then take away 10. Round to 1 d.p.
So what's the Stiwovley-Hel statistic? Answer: -10.8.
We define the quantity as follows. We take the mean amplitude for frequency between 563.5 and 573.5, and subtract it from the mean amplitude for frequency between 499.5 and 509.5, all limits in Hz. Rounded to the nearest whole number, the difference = 90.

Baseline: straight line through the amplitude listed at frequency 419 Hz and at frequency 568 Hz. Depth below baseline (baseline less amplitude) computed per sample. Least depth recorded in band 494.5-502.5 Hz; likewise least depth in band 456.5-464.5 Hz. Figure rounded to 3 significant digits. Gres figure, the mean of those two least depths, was -103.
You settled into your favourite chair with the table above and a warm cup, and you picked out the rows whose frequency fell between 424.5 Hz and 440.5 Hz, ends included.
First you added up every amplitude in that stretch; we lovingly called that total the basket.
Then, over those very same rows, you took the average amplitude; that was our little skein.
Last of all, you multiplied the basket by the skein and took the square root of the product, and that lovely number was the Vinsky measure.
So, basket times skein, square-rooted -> 1578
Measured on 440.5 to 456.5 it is 1551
